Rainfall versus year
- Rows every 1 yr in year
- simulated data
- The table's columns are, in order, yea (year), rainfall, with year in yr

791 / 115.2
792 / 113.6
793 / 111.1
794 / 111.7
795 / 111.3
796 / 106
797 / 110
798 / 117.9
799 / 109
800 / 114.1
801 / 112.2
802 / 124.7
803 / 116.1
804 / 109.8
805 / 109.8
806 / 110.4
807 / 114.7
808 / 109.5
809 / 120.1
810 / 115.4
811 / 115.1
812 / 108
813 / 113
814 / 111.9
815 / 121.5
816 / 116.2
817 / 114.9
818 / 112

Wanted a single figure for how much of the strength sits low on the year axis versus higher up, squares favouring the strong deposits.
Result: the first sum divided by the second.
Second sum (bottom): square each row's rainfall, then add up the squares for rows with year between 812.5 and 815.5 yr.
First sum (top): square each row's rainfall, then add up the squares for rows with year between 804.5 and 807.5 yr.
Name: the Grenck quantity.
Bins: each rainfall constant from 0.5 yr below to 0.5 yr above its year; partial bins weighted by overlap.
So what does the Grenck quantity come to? 0.93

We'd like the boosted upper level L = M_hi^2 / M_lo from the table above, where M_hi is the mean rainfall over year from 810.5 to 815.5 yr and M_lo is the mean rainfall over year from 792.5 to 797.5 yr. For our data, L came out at 118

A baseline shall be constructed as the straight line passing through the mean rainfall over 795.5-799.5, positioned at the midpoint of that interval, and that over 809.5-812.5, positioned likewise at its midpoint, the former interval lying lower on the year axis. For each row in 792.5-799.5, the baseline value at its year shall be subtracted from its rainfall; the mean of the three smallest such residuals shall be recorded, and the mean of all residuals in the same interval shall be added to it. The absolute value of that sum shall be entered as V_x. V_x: 1.9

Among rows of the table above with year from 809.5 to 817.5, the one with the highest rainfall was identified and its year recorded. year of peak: 815 yr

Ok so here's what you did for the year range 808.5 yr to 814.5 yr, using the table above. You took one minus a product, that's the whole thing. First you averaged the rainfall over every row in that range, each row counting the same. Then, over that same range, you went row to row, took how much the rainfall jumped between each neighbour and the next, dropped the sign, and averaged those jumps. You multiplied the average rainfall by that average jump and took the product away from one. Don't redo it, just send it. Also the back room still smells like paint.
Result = -414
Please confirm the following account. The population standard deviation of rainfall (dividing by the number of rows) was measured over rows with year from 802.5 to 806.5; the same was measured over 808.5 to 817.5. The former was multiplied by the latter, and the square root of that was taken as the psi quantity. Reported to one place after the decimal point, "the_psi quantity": 3.2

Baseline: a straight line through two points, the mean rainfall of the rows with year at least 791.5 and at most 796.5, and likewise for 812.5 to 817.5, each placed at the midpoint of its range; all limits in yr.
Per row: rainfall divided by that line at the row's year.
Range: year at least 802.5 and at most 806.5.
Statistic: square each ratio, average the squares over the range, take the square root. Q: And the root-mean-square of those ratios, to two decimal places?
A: 0.99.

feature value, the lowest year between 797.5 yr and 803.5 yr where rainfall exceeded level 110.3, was 798 yr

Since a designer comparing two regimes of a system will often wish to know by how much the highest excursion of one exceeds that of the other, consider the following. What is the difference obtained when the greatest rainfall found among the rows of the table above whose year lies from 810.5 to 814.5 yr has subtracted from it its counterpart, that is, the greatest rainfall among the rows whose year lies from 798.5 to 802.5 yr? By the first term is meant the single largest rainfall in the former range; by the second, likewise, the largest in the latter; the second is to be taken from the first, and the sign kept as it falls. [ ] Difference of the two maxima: -10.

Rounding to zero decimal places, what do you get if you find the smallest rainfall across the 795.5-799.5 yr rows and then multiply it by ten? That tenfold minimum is 1060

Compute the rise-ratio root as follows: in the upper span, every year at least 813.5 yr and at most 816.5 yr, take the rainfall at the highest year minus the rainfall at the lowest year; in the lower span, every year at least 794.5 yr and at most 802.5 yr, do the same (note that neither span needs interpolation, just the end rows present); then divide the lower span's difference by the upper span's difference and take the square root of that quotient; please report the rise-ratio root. 1.8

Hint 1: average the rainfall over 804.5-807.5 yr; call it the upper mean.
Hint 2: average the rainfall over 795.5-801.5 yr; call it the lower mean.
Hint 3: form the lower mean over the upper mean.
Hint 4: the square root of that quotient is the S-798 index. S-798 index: 1.00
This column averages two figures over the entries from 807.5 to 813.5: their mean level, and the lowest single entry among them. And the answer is 111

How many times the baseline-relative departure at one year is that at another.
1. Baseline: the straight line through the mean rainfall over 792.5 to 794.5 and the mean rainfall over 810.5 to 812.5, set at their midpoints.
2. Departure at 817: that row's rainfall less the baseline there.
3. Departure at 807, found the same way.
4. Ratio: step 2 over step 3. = 1.04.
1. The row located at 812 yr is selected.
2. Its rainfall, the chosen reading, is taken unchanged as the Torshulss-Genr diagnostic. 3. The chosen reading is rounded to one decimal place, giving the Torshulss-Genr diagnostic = 108.0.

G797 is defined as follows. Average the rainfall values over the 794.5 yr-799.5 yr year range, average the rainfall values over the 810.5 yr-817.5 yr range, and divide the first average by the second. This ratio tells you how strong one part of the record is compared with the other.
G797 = 0.97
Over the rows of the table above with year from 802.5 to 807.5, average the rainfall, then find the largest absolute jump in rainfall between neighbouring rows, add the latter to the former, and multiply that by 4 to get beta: 474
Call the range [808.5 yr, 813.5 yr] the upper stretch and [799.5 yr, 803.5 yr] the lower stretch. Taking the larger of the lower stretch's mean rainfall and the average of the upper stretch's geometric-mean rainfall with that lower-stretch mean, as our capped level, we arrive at 117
